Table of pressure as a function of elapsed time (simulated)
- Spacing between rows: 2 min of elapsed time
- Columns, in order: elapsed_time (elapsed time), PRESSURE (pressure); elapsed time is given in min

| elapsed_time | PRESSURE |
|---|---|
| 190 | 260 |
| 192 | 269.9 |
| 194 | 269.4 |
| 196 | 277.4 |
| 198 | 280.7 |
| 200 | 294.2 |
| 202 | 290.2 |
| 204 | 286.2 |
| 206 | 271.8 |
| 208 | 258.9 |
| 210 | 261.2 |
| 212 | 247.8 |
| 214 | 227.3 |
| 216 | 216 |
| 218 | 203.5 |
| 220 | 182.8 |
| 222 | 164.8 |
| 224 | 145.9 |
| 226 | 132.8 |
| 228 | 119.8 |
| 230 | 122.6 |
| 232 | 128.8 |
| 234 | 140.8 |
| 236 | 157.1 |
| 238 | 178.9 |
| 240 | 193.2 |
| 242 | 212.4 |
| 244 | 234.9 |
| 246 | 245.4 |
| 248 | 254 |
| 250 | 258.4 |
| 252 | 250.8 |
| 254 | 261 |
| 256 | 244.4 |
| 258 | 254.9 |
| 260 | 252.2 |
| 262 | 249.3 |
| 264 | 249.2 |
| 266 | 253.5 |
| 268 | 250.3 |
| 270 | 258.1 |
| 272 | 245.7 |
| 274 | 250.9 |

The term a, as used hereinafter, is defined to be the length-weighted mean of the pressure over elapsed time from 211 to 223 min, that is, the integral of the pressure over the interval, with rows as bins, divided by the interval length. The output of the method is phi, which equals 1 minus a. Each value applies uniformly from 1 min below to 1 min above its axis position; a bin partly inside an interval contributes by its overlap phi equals -206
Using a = 207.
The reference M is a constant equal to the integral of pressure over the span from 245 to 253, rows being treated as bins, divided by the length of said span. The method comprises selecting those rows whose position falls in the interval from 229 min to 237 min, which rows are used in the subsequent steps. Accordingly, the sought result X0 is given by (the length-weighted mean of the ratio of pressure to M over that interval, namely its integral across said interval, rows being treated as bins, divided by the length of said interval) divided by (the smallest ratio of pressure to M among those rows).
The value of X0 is 1.12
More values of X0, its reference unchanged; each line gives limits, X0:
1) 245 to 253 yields 1.03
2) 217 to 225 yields 1.19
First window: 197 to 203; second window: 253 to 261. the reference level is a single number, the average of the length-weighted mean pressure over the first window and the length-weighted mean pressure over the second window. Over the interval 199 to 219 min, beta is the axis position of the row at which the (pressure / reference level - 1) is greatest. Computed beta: 200 min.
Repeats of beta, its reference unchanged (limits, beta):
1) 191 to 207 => 200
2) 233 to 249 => 248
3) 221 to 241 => 240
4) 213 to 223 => 214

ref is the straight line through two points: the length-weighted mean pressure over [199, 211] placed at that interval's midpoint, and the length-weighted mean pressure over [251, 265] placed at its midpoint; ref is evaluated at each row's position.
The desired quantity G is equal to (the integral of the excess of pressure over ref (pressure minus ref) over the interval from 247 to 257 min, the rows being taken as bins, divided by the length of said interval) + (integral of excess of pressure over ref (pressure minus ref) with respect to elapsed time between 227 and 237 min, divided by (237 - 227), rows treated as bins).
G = -131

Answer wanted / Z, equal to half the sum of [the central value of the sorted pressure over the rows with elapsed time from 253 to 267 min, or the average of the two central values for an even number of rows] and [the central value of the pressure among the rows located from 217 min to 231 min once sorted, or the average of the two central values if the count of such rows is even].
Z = 199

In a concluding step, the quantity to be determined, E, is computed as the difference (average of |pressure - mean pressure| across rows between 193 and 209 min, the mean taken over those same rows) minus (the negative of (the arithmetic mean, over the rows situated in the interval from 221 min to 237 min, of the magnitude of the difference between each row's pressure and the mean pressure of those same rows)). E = 22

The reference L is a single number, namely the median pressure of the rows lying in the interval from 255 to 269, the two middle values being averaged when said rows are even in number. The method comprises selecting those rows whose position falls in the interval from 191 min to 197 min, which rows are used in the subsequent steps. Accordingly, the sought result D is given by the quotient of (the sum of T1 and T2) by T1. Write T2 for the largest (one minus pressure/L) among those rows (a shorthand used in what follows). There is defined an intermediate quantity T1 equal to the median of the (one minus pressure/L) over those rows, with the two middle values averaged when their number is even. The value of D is 2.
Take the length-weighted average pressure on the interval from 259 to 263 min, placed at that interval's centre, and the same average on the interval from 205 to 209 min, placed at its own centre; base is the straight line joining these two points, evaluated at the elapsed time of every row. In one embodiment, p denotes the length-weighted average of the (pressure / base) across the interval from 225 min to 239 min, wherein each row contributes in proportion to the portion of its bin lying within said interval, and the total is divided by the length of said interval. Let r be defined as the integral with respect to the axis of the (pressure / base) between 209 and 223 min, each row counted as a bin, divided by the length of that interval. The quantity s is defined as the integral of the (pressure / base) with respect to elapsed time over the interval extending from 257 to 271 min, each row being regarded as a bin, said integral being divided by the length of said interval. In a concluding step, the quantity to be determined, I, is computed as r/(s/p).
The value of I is 0.438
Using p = 0.5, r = 0.82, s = 1.01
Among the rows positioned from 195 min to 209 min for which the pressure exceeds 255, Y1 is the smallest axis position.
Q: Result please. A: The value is 196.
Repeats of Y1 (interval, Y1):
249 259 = 250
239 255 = 250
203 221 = 204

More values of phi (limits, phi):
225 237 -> -133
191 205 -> -280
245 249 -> -249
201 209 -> -276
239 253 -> -235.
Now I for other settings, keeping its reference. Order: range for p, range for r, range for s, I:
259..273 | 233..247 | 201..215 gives 0.770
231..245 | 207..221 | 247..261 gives 0.598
